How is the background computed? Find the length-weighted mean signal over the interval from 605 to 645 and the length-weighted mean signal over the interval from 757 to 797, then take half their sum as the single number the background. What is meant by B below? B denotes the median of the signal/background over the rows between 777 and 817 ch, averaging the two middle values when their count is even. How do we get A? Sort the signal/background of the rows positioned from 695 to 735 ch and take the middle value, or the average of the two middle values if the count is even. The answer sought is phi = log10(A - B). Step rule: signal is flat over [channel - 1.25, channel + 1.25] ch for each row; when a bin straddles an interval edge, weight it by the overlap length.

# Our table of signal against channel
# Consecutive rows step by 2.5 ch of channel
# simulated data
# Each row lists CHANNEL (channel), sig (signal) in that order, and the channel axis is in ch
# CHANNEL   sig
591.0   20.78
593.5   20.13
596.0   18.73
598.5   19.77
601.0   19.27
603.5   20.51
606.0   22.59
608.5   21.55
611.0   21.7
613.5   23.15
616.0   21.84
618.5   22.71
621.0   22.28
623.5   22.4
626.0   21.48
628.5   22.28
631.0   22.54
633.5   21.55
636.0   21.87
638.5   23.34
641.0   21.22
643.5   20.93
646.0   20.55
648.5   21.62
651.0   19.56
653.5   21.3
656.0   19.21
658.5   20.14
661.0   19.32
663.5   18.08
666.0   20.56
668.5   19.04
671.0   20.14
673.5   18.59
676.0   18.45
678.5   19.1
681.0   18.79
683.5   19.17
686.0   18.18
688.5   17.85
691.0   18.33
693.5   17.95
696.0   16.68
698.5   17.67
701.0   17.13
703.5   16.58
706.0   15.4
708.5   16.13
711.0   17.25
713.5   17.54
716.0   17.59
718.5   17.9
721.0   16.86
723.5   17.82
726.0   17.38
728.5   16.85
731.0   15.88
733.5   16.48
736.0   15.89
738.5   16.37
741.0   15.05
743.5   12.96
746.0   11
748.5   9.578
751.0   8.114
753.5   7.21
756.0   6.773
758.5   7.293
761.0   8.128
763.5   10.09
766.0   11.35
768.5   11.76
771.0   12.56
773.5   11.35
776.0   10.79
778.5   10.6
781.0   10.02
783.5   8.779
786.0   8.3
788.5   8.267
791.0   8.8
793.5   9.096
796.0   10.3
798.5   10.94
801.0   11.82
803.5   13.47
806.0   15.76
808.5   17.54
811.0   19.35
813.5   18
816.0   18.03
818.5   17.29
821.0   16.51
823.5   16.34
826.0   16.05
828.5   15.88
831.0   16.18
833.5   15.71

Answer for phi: -0.41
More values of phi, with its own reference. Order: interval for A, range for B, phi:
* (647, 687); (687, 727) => -0.96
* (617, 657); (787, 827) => -0.45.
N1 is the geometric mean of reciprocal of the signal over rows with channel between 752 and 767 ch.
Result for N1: 0.12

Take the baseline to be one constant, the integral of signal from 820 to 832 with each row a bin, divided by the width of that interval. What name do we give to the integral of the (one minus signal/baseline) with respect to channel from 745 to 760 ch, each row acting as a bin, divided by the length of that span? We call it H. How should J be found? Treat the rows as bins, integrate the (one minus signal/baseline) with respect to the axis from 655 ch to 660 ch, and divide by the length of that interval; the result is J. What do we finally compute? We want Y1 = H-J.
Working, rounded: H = 0.49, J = -0.2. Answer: 0.7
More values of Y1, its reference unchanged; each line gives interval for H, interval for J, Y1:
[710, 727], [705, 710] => -0.1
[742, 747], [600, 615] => 0.6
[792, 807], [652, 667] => 0.5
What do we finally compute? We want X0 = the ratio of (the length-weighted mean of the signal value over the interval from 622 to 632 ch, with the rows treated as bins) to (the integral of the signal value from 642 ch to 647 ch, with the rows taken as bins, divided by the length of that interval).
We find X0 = 1.07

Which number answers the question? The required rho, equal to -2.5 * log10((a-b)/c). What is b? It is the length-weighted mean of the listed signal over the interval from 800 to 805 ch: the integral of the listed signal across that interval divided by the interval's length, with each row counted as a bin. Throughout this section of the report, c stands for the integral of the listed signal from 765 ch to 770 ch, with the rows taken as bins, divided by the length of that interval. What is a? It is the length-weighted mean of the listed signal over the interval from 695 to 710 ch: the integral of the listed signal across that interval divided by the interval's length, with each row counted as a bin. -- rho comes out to 1.2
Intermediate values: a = 16.6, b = 12.8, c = 12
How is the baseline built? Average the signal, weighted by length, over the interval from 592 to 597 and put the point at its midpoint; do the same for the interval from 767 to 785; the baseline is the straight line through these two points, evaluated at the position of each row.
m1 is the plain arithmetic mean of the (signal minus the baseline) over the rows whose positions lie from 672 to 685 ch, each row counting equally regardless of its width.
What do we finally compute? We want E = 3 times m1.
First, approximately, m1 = 3.3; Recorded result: 10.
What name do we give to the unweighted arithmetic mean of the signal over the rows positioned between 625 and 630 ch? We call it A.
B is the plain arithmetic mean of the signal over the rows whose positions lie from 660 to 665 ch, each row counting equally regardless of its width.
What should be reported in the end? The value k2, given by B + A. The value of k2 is 41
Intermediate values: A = 22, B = 18.7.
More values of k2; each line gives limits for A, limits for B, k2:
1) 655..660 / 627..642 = 42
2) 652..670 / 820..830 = 36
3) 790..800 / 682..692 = 28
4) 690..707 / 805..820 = 35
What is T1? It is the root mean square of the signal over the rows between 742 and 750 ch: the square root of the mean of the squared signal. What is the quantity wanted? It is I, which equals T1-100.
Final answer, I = -89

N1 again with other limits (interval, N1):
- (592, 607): 0.05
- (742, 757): 0.11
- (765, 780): 0.09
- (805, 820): 0.06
